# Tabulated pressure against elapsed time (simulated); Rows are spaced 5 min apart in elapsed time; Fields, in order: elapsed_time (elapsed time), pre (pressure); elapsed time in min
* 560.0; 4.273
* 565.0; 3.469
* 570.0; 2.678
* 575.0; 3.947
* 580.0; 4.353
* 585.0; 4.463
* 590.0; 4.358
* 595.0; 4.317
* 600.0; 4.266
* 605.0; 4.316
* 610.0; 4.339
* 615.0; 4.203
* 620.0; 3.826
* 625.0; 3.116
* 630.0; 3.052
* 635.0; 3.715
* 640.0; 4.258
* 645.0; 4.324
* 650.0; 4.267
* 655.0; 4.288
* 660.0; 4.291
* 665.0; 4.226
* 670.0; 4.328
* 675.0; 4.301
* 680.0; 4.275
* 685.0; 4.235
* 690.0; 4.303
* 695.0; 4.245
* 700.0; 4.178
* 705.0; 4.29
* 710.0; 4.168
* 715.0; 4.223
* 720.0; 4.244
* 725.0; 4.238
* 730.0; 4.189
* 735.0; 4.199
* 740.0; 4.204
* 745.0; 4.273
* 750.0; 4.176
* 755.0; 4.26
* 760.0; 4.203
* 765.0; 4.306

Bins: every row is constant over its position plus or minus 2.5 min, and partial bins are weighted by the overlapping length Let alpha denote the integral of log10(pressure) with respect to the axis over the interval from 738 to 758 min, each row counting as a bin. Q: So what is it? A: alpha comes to 12.5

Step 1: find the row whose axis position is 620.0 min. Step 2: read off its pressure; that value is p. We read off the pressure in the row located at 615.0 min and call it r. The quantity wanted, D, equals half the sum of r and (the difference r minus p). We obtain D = 2.29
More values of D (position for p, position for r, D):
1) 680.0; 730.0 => 2.05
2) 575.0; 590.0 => 2.38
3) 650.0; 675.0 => 2.17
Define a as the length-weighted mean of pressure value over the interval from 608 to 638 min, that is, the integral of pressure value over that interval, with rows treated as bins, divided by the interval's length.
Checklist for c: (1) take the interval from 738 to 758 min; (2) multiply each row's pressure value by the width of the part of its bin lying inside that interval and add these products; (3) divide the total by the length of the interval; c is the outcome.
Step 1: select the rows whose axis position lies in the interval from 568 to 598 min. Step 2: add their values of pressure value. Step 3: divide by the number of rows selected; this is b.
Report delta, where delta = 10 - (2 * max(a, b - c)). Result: 2.59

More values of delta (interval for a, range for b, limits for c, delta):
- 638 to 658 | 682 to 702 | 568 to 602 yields 1.43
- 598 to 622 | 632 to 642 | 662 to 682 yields 1.61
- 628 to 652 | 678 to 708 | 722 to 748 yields 2.13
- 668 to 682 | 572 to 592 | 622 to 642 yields 1.40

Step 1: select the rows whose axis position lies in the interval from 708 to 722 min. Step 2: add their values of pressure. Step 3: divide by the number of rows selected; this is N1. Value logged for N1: 4.21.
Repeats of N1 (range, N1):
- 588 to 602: 4.31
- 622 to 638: 3.29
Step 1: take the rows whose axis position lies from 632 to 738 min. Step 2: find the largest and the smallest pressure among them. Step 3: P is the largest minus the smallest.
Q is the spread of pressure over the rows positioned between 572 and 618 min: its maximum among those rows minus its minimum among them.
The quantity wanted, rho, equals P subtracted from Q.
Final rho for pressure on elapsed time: -0.1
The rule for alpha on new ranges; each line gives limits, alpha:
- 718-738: 12.5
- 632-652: 12.3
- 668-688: 12.6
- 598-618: 12.6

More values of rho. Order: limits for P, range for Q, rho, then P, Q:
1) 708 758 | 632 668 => 0.5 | 0.1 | 0.6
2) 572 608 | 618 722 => 0.8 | 0.5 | 1.3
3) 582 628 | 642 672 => -1.2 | 1.3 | 0.1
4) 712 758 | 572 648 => 1.3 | 0.1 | 1.4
